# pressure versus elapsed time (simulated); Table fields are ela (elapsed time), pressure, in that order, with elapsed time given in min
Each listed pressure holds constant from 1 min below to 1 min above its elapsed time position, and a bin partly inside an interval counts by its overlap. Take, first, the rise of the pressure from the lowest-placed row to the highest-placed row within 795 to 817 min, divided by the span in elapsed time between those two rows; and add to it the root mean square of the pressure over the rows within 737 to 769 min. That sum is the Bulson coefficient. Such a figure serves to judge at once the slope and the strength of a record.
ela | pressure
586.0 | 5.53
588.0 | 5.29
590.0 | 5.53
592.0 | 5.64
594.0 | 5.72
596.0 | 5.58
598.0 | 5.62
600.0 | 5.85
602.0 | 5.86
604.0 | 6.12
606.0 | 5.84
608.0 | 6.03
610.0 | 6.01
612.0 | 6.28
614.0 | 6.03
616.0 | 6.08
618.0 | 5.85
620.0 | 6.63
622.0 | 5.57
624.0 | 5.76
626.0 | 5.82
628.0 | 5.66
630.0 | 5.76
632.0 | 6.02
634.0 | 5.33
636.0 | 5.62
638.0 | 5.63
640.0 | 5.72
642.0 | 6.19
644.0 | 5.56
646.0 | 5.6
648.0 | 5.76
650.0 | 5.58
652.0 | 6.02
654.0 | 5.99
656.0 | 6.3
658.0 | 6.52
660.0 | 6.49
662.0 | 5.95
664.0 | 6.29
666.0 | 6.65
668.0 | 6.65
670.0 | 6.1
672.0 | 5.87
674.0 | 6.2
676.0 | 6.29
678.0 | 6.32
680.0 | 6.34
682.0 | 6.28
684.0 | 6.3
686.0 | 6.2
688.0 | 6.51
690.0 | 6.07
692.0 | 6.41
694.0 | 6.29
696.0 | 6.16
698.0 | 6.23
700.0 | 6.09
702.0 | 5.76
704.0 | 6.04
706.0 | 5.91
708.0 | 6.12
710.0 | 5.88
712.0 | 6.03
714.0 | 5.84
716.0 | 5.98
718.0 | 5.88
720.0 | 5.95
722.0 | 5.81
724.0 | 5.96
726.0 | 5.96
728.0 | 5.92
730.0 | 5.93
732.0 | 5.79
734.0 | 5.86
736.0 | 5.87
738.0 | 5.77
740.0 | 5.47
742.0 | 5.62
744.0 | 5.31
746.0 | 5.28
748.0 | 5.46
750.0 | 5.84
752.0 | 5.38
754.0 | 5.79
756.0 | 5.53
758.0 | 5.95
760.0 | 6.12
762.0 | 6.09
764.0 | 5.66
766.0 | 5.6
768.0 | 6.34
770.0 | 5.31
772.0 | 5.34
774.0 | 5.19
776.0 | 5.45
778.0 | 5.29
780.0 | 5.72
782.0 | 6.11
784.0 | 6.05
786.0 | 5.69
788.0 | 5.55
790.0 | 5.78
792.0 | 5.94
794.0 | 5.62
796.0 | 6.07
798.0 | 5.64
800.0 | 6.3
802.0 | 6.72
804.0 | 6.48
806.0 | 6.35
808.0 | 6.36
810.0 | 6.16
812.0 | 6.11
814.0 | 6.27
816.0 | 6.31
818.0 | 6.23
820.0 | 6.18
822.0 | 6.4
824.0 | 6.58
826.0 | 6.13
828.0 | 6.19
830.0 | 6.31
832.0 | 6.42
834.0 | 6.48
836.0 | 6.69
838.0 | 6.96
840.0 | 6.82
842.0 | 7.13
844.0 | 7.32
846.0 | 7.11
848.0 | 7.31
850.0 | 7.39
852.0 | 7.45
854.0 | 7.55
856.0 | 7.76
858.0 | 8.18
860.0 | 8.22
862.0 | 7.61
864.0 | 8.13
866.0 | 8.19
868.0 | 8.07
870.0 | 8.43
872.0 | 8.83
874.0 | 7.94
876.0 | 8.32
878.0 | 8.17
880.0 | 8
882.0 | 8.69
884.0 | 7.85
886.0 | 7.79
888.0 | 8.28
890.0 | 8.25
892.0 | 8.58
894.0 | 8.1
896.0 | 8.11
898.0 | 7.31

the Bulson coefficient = 5.7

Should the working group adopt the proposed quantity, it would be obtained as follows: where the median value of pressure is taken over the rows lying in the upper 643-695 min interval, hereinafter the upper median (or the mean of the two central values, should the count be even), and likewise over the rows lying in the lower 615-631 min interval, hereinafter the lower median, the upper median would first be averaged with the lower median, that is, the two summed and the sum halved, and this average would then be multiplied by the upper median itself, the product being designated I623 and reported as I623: 37.9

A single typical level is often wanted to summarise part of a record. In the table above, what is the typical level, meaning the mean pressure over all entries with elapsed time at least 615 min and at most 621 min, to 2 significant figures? 6.2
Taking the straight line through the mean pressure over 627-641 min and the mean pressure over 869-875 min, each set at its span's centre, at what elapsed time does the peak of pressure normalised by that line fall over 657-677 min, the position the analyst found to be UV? 666.0 min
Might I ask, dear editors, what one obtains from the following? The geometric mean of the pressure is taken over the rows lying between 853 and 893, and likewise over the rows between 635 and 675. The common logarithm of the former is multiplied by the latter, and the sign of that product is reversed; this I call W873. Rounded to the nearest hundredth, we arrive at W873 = -5.48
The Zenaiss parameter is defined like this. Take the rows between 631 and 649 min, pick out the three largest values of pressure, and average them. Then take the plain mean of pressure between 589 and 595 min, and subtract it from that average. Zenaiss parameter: 0.36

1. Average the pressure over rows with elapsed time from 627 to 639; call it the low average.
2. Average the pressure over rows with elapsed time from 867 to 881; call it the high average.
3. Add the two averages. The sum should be 13.9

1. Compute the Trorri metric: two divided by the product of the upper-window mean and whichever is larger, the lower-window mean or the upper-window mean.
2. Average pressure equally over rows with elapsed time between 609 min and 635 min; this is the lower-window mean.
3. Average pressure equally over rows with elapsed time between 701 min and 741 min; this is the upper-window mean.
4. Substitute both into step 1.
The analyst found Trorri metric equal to 0.058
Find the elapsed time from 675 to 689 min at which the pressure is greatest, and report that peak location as 688.0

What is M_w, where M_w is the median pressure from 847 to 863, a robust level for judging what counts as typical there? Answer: 7.6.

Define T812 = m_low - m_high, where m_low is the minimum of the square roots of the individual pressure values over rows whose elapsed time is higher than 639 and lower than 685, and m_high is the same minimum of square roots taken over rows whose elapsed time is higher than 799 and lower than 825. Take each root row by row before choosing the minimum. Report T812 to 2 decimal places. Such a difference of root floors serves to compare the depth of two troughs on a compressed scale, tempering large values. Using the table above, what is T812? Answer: -0.11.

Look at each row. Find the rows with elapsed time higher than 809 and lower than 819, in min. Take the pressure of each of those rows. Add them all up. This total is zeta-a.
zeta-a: 31.1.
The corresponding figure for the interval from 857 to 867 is 40.3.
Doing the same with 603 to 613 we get 30.3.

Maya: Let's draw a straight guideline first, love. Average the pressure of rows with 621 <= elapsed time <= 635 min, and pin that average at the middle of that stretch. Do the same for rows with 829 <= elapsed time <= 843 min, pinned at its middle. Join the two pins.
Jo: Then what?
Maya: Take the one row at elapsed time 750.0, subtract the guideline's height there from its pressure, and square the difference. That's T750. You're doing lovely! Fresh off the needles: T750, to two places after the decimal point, 0.19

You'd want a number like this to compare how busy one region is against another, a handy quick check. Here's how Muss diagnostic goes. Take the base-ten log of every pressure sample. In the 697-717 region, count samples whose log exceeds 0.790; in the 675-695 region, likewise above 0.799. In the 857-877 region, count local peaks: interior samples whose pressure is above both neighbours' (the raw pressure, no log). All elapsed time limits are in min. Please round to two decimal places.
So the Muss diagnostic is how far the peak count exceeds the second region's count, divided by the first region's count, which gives -2.00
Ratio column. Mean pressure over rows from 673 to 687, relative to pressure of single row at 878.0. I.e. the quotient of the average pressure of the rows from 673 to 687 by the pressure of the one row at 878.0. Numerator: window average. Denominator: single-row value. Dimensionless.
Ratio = 0.8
